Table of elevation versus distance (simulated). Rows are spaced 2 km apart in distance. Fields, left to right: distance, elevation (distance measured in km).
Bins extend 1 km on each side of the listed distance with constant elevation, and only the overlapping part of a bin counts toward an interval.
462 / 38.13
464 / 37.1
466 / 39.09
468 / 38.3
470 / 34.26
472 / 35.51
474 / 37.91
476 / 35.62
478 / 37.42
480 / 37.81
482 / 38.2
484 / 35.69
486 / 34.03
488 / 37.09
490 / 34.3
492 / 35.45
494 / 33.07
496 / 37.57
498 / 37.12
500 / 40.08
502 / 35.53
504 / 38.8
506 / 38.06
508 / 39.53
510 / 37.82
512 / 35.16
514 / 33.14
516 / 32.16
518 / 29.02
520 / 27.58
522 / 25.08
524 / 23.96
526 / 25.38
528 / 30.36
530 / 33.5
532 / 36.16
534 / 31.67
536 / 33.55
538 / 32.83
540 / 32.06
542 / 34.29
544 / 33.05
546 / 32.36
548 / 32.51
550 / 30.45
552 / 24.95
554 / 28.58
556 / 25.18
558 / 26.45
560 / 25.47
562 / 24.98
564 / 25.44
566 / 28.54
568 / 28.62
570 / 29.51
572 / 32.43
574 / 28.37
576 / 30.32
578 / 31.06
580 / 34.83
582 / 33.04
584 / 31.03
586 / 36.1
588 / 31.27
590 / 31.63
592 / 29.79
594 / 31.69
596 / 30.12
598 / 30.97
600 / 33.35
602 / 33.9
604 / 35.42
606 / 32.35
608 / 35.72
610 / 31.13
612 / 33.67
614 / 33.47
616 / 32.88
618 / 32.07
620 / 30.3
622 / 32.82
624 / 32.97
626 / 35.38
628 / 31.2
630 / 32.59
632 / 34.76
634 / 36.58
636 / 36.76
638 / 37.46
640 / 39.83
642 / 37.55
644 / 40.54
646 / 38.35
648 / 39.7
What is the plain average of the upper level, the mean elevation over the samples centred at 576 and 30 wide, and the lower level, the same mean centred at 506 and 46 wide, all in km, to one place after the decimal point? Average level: 32.1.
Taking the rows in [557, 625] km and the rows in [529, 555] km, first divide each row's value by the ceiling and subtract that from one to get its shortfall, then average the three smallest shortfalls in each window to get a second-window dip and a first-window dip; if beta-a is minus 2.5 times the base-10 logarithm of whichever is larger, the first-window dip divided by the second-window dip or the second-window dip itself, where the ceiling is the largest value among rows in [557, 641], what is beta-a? -0.3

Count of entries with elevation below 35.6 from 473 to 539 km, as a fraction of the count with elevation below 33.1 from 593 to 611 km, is 3.6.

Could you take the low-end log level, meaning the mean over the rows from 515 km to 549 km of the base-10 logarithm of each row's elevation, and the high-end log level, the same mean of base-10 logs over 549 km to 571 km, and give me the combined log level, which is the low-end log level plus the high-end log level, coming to 2.92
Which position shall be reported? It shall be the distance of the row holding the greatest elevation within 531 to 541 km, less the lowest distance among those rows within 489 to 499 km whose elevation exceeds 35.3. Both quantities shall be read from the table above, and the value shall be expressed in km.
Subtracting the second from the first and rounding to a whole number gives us 40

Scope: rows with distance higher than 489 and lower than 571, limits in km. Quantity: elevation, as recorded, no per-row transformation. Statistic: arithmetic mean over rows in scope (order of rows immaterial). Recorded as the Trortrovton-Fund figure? 32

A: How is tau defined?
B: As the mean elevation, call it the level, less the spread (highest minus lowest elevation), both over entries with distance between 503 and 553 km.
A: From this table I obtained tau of 17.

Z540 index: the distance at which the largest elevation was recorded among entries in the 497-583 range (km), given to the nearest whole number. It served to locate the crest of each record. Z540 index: 500 km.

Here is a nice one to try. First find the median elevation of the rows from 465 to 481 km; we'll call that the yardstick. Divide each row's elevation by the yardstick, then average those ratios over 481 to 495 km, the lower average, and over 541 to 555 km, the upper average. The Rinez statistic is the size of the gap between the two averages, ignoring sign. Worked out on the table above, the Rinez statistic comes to 0.12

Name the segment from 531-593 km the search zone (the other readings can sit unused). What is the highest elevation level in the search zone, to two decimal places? 36.16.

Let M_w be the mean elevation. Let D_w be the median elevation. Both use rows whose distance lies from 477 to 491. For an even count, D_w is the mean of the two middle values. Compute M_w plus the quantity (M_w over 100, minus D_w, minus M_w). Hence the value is -36.7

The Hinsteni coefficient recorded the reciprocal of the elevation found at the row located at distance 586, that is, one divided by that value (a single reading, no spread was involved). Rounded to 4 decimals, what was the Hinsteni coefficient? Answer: 0.0277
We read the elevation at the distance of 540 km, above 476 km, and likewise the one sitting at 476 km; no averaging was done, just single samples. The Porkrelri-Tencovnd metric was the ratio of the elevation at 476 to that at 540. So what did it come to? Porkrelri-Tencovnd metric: 1.11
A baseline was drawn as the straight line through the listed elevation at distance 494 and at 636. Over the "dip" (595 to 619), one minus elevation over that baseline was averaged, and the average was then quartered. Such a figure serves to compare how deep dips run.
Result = 0.021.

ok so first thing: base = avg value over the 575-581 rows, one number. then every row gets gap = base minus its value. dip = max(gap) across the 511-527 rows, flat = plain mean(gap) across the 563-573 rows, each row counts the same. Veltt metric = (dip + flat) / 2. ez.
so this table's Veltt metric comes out 5.6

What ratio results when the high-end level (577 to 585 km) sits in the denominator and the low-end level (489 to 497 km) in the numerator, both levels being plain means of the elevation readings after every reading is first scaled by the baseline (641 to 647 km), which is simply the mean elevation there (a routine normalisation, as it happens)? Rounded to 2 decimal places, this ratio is 1.08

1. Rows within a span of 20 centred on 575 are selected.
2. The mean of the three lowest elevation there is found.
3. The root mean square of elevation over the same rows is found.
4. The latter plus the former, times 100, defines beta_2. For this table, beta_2 5935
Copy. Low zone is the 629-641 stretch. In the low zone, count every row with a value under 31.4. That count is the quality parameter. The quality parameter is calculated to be 0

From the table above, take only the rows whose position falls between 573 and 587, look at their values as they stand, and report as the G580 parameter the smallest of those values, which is 28.37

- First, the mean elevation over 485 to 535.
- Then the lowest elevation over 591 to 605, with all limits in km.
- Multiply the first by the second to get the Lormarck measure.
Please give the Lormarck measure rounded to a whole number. 1003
